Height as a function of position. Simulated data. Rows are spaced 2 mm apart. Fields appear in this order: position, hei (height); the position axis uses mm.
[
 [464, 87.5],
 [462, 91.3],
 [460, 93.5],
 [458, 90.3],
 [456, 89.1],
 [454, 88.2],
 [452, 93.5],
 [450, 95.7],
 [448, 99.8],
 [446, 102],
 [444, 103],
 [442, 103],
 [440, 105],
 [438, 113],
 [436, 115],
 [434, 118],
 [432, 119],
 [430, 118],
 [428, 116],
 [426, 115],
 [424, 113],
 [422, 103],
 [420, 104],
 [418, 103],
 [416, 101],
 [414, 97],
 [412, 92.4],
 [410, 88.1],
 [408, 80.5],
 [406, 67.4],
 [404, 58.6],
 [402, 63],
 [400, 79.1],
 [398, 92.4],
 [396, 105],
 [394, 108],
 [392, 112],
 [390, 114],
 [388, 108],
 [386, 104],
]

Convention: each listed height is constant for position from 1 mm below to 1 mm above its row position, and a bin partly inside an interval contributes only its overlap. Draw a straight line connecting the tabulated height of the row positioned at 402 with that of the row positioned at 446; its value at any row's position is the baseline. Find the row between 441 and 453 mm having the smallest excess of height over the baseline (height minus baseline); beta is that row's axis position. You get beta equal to 452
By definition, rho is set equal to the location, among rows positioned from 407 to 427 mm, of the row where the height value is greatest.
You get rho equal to 426 mm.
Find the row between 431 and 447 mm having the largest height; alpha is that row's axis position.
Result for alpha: 432 mm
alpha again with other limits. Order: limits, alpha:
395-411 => 396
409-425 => 424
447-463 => 448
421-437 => 432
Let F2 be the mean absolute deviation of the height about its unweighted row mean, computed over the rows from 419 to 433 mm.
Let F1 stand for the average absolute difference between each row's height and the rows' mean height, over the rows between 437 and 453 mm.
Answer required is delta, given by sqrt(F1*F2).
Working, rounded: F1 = 4.2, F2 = 5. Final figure 4.6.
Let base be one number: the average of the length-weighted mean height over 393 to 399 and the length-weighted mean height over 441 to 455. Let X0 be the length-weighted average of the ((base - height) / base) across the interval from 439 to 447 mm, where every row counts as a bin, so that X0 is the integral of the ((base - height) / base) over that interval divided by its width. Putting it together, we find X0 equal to -0.03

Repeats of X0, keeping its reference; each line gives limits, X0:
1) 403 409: 0.31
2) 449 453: 0.05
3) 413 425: -0.04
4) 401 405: 0.39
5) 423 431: -0.16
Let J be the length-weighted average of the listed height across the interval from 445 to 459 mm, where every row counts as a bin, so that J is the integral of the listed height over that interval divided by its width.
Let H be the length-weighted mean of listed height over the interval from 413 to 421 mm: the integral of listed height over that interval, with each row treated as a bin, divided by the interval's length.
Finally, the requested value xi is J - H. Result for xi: -7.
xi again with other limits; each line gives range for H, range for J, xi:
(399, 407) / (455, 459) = 23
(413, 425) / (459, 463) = -11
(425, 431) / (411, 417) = -20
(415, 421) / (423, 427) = 11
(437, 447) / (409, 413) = -15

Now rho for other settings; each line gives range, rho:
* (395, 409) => 396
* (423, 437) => 432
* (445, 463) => 446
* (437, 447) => 438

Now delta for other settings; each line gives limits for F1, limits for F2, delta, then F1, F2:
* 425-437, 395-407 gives 4.7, 1.5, 15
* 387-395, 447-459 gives 3.0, 2.5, 4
